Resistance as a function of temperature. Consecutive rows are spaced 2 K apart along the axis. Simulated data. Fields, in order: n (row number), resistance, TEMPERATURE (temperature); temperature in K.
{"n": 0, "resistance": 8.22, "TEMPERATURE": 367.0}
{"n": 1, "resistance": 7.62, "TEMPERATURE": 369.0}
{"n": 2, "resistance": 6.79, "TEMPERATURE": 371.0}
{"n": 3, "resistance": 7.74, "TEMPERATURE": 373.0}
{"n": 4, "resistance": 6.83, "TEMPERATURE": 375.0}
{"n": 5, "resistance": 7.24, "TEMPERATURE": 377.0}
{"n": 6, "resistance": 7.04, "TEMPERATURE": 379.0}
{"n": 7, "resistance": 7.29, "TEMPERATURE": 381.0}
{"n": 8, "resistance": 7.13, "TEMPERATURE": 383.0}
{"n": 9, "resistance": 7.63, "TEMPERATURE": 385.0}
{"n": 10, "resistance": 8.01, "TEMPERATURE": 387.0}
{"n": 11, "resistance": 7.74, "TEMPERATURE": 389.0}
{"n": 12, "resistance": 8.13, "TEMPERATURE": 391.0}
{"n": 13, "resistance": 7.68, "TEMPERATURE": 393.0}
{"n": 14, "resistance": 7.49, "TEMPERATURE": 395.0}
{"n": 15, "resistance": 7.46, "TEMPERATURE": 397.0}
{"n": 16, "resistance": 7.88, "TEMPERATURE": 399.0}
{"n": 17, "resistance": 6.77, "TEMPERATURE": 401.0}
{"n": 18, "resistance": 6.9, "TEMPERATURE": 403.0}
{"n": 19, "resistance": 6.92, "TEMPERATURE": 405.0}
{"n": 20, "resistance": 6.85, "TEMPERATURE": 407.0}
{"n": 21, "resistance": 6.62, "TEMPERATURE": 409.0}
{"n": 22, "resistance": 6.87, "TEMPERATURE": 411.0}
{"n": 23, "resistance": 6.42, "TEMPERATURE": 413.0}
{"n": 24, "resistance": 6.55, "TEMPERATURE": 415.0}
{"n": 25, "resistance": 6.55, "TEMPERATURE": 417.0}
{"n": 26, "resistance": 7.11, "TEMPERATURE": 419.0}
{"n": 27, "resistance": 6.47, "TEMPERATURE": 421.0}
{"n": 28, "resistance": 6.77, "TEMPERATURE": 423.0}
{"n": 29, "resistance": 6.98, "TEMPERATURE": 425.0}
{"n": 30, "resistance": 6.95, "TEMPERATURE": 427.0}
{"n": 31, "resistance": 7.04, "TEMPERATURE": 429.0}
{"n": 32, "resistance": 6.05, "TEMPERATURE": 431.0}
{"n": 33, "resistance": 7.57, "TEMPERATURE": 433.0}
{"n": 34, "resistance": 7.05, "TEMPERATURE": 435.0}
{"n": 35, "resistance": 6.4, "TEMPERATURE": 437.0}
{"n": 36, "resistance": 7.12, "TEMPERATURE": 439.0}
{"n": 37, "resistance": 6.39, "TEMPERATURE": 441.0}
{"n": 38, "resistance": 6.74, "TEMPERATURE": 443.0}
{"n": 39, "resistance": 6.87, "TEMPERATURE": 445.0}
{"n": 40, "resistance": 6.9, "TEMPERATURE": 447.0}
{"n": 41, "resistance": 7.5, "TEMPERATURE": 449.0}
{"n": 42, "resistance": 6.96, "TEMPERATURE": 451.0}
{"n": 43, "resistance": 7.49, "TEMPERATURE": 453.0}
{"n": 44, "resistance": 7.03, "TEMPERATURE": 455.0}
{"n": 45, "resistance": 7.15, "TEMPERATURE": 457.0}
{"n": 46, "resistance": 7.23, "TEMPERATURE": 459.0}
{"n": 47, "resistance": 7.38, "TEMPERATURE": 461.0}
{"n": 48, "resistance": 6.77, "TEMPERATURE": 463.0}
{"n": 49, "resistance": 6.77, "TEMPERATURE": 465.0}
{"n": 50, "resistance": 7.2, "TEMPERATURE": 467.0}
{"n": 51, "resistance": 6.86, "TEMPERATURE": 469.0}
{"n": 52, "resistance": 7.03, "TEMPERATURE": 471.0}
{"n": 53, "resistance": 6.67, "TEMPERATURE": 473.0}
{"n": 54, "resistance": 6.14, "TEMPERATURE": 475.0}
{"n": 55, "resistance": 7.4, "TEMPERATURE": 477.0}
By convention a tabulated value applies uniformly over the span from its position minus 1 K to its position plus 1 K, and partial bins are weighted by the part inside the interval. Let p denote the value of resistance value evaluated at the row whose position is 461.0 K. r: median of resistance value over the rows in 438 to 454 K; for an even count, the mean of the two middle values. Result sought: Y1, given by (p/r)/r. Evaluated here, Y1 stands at 0.154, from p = 7.38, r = 6.93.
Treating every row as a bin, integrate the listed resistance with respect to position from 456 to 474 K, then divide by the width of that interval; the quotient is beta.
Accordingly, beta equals 7.01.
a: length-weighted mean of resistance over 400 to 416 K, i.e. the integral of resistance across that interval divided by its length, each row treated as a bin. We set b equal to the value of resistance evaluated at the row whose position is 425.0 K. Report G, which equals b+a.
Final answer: 13.7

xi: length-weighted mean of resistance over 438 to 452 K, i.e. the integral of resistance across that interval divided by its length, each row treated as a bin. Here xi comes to 6.93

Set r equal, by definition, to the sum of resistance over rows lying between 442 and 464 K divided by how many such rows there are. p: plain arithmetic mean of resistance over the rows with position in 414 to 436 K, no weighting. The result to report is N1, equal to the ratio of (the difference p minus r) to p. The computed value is -0.04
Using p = 6.83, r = 7.09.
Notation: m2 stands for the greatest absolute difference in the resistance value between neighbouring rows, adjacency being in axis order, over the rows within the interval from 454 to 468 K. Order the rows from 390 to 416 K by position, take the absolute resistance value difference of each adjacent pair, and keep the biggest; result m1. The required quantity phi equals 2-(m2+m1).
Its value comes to 0.3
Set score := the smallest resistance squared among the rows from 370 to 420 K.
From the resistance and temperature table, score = 41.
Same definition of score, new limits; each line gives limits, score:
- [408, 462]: 37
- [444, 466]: 46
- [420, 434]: 37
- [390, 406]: 46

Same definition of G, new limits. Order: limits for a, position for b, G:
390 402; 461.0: 14.9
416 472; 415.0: 13.5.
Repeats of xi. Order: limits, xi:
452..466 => 7.12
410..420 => 6.70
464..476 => 6.78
